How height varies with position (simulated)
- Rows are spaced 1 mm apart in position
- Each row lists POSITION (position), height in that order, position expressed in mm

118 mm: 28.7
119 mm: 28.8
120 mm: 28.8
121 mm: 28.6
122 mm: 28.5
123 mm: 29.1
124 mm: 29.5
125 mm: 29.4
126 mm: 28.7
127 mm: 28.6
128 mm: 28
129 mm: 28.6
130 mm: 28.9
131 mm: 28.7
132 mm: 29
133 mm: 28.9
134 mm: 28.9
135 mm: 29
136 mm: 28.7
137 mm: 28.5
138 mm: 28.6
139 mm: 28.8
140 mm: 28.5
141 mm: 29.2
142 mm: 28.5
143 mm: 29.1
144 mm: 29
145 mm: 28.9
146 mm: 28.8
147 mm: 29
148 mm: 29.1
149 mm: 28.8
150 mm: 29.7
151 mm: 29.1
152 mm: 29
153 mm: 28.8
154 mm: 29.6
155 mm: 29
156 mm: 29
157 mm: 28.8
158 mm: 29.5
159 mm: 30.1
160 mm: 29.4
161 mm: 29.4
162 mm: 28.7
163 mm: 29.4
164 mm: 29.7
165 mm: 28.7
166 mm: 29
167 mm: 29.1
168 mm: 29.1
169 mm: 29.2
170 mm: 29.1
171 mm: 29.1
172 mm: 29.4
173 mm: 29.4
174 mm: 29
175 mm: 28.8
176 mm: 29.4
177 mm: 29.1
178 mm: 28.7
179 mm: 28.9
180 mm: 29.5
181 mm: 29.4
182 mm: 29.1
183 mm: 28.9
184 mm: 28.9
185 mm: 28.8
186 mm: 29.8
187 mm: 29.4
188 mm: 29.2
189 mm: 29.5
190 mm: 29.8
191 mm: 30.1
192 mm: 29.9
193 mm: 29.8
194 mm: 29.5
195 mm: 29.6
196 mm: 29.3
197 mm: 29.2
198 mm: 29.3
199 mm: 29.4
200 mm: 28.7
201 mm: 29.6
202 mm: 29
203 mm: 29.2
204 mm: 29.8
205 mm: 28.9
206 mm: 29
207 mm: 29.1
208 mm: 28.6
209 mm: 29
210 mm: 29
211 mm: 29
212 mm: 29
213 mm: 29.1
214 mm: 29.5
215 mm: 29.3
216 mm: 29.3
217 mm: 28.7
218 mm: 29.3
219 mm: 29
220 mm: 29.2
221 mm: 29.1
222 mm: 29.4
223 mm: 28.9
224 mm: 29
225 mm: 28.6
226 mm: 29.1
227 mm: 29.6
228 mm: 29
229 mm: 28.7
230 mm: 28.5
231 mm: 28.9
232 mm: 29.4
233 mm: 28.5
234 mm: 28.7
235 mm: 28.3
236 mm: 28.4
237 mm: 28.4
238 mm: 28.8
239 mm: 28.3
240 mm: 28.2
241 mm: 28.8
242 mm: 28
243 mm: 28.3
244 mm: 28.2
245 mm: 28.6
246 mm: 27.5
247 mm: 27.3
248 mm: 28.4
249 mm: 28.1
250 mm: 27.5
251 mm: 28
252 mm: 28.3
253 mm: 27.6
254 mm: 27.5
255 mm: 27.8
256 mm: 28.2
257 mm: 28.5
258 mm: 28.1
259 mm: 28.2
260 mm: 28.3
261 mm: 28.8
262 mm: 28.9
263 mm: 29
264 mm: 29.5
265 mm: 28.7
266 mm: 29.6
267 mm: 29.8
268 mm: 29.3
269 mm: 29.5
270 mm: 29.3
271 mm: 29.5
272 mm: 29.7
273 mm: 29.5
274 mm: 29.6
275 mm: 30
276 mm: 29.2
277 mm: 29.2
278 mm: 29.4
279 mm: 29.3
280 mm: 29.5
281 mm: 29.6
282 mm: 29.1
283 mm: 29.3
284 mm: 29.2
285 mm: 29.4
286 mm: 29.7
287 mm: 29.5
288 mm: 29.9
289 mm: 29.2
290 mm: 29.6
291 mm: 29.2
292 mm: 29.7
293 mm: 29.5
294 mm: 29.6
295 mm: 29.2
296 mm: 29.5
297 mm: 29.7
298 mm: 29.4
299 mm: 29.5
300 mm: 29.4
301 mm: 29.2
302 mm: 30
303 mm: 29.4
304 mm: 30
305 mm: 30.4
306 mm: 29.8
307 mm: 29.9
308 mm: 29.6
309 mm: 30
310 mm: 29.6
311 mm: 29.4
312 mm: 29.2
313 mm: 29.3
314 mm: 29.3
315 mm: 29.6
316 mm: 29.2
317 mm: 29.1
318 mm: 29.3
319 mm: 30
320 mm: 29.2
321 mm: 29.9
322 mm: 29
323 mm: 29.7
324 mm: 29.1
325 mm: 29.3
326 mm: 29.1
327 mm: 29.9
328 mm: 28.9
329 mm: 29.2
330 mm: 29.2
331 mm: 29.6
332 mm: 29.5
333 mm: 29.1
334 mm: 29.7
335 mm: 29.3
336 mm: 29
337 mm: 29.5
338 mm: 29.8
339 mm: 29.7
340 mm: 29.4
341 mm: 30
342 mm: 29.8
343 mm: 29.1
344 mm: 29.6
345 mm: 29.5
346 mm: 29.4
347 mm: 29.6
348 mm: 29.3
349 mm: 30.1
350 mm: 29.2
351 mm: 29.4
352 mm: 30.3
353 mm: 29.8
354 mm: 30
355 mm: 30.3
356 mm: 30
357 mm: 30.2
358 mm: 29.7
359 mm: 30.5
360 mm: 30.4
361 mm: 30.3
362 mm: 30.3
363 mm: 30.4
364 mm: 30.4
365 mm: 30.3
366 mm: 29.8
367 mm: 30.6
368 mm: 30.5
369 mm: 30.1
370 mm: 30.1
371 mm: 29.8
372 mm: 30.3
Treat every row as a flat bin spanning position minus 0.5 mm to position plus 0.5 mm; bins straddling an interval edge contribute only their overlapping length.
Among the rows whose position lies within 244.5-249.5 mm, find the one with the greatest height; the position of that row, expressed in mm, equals 245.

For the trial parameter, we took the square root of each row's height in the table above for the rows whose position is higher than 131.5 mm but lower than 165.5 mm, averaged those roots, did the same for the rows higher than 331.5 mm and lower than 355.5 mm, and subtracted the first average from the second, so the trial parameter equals 0.05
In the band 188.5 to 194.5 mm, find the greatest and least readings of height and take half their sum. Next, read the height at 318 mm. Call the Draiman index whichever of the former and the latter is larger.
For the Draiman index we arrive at 29.8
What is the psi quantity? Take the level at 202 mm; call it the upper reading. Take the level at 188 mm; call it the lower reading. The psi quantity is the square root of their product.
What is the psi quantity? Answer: 29.1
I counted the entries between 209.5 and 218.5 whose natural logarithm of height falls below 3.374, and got 5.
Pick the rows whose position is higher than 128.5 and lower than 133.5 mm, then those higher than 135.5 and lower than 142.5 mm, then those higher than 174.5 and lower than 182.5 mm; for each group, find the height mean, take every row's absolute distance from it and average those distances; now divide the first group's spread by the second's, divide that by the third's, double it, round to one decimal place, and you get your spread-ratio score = 6.2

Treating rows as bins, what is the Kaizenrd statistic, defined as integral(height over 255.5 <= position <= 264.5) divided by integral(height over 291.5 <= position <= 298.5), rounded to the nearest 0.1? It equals 1.2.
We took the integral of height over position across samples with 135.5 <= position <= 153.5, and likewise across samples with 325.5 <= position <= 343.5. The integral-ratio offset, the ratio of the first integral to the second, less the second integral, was -529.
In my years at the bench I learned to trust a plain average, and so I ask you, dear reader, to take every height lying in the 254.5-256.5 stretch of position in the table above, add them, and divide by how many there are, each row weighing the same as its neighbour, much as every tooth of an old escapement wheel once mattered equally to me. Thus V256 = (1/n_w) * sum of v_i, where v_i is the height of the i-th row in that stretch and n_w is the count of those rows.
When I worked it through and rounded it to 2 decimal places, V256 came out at 28.00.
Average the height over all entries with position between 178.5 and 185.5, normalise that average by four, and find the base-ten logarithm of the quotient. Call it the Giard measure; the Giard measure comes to 0.861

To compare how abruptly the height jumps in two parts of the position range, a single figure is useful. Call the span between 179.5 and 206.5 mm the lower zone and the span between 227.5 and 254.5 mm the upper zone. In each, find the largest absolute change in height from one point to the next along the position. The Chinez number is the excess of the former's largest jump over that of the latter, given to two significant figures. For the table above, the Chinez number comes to -0.10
